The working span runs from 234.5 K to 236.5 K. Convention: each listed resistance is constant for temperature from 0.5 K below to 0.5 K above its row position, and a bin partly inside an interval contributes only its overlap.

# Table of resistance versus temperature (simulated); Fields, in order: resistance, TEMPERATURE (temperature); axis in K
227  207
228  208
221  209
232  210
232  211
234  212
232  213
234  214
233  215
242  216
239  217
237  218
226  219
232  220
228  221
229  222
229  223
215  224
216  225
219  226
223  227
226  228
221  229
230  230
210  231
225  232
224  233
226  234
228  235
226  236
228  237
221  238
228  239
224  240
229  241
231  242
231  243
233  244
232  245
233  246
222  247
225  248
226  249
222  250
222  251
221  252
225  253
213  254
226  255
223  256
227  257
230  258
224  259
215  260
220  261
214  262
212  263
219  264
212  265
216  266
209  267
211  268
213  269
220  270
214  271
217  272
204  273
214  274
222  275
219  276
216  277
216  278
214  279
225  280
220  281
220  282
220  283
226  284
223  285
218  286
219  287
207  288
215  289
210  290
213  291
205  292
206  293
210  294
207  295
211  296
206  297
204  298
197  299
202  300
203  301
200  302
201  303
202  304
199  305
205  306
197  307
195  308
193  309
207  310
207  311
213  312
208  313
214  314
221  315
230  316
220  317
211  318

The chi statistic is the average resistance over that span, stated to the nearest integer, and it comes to 227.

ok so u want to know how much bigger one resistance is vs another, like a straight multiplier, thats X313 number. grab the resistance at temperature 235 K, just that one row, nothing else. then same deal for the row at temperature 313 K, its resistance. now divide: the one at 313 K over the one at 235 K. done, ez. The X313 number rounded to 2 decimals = 0.91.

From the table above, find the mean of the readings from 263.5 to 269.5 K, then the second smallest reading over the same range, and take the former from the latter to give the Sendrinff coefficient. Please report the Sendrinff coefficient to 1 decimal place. -2.3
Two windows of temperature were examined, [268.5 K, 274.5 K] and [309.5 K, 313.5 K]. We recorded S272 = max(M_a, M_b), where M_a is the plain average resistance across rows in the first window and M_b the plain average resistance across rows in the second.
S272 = 214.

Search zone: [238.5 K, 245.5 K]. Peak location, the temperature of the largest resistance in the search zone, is 244 K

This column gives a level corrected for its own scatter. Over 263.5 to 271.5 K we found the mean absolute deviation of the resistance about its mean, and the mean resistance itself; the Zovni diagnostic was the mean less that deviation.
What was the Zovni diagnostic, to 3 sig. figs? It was 211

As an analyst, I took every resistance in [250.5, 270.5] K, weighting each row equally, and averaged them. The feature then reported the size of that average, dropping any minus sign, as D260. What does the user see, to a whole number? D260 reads 219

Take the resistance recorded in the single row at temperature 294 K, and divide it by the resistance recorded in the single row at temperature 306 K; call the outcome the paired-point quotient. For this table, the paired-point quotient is 1.02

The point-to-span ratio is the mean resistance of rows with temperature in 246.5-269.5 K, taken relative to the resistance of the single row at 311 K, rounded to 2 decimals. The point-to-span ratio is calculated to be 1.06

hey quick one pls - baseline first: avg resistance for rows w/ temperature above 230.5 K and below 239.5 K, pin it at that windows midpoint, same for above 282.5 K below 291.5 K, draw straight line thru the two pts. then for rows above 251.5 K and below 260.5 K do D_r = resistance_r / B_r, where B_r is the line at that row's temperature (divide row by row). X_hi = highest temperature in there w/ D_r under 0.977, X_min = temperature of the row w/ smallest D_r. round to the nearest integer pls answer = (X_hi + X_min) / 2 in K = 257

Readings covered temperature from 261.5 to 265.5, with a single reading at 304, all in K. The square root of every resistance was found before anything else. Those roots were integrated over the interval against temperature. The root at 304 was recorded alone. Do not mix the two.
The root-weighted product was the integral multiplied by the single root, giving 832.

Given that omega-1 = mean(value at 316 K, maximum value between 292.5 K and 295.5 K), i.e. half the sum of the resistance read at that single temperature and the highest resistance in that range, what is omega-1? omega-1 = 220.0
